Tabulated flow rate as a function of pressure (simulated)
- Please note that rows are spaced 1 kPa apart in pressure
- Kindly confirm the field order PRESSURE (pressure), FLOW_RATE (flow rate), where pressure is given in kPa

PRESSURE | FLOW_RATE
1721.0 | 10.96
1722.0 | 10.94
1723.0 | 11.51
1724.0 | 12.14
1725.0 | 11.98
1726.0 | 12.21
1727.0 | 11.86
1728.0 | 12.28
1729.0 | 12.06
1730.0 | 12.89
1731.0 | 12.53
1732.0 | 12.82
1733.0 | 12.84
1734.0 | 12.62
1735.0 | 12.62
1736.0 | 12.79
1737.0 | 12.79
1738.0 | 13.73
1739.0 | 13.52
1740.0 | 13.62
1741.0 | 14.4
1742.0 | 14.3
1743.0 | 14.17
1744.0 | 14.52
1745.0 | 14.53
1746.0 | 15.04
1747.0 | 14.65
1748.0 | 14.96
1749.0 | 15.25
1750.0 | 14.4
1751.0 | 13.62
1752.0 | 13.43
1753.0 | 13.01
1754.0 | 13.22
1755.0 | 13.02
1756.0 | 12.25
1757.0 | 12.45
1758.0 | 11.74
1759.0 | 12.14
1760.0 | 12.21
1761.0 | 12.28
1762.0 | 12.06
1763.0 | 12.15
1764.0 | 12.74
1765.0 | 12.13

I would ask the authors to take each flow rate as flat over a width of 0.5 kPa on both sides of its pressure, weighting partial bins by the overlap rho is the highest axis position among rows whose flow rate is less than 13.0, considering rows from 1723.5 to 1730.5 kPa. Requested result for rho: 1730.0 kPa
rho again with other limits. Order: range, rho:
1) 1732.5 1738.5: 1737.0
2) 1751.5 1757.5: 1757.0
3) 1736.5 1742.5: 1737.0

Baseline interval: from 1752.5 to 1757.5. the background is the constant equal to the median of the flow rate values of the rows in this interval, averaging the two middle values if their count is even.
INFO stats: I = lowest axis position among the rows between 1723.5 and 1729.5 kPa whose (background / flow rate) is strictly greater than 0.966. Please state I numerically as 1724.0 kPa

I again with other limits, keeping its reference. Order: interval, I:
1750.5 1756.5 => 1752.0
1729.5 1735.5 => 1730.0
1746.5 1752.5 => 1752.0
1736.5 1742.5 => 1737.0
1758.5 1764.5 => 1759.0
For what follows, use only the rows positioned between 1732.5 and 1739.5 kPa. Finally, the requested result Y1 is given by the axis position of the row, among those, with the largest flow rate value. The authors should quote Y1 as 1738.0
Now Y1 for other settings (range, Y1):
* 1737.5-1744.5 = 1744.0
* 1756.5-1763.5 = 1757.0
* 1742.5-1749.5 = 1749.0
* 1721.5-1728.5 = 1728.0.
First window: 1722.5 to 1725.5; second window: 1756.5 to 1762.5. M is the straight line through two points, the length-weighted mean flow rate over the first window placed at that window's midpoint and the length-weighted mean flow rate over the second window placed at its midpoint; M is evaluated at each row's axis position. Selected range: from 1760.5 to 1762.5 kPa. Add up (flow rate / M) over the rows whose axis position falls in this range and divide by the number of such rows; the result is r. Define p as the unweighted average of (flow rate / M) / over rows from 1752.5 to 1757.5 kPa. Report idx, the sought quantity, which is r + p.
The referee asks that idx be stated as 2.06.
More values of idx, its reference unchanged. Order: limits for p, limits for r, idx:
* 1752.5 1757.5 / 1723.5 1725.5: 2.07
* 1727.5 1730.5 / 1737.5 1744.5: 2.21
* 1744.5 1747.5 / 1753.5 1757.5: 2.27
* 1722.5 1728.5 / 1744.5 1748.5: 2.24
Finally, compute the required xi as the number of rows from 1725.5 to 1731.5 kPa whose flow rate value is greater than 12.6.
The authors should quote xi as 1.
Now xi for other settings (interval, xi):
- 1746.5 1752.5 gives 6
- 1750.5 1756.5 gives 5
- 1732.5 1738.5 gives 6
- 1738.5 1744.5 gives 6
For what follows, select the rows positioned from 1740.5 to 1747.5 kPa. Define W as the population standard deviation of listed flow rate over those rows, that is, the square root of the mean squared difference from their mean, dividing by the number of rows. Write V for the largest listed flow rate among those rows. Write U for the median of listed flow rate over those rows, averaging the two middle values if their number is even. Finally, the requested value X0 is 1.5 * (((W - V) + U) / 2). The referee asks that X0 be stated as -0.20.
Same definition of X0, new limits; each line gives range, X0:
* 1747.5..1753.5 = -0.32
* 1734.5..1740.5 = -0.09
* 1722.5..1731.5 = -0.28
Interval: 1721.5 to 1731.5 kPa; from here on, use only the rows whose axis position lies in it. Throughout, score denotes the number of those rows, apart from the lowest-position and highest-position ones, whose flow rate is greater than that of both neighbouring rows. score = 4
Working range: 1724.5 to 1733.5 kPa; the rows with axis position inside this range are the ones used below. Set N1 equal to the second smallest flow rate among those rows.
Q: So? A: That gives 11.98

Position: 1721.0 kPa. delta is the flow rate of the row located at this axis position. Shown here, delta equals 10.96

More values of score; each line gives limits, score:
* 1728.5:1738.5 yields 2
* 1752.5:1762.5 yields 3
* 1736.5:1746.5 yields 2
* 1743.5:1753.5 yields 2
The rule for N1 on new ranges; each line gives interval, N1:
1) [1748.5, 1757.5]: 12.45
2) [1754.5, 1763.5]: 12.06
